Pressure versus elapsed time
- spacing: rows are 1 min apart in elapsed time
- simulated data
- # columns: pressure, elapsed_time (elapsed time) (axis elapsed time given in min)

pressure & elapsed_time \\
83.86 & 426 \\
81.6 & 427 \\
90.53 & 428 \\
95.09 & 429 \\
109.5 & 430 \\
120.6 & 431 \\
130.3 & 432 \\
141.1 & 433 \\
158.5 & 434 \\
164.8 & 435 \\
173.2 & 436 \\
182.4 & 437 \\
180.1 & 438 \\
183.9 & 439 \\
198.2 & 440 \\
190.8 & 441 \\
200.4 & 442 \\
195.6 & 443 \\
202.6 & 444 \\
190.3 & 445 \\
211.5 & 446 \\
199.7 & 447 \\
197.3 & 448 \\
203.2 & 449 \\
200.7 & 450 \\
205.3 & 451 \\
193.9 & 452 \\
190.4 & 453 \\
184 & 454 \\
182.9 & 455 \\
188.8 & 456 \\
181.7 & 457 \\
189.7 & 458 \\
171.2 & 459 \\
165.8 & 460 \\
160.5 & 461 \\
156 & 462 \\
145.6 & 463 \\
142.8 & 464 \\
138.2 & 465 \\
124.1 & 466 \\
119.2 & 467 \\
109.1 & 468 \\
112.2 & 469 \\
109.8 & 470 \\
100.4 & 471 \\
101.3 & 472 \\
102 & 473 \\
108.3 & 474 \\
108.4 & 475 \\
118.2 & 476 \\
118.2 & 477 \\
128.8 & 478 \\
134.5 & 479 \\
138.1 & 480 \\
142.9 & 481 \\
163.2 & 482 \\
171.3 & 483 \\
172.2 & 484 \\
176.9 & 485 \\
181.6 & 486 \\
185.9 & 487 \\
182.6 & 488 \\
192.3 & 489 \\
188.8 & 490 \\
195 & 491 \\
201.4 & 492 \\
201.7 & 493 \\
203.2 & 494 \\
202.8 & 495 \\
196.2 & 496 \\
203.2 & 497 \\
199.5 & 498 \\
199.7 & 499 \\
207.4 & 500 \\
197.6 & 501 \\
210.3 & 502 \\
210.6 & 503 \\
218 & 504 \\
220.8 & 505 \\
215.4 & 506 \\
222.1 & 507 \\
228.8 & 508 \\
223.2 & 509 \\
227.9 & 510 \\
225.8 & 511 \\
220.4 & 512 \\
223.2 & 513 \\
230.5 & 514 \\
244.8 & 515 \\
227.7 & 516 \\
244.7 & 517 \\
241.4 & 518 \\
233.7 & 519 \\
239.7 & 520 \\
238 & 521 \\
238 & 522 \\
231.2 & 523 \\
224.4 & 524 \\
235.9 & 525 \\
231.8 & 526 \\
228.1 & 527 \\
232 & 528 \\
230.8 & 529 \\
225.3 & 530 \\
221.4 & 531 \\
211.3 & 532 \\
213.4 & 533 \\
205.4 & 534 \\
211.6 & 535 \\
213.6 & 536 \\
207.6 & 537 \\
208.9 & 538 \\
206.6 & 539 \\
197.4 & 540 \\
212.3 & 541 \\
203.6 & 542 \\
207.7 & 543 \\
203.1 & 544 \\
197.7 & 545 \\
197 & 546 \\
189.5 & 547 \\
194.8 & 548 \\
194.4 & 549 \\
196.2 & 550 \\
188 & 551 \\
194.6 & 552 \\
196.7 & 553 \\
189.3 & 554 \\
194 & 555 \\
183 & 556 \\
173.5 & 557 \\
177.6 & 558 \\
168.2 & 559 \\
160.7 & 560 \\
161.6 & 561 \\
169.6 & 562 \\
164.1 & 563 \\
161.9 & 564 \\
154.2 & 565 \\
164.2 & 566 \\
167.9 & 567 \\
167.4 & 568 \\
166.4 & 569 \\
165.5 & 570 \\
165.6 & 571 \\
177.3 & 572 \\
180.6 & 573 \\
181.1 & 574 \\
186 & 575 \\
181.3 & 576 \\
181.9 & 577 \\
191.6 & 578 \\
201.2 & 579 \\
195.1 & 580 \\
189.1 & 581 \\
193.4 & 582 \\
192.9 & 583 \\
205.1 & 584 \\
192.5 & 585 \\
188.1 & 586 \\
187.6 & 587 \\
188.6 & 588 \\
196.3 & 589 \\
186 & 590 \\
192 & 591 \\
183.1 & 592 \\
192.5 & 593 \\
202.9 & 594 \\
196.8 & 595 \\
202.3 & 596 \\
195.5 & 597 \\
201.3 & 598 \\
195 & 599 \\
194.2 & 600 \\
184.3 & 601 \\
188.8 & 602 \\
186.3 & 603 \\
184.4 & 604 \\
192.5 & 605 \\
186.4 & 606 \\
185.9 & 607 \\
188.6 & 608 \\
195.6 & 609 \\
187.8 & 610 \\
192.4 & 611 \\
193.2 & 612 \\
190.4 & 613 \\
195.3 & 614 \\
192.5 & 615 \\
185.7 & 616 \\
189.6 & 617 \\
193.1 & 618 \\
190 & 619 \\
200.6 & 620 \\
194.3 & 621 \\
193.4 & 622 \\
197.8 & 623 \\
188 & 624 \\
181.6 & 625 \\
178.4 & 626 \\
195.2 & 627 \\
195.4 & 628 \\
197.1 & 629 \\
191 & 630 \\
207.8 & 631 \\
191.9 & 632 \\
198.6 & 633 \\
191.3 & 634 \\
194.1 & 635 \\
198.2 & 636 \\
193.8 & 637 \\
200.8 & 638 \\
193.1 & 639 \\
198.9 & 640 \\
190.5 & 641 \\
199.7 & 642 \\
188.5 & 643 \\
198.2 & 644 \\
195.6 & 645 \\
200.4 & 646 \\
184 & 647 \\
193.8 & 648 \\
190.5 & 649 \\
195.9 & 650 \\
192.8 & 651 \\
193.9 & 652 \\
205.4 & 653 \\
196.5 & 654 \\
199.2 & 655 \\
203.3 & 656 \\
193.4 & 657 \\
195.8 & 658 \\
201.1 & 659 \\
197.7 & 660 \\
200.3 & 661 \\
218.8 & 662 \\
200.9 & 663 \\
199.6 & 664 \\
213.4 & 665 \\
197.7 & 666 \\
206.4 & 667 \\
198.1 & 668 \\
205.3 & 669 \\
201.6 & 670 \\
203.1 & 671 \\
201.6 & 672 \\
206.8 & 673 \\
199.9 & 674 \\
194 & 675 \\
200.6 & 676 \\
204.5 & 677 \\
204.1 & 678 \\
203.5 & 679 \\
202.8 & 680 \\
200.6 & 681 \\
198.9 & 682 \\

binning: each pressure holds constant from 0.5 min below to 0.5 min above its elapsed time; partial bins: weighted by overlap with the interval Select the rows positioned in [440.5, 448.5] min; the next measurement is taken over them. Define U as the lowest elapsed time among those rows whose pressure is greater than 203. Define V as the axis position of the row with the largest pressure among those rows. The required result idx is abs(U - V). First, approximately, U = 446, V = 446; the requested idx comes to 0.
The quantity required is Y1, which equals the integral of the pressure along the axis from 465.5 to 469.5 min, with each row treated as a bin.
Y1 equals 465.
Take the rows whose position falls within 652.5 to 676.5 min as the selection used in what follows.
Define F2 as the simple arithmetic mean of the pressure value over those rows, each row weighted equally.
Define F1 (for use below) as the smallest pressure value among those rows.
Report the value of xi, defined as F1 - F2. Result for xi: -8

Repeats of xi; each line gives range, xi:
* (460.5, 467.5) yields -22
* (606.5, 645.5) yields -15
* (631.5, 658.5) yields -11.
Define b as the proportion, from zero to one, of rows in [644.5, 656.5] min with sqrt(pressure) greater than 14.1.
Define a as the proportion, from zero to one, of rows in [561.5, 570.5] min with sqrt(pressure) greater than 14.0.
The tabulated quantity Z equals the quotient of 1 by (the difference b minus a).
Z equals 3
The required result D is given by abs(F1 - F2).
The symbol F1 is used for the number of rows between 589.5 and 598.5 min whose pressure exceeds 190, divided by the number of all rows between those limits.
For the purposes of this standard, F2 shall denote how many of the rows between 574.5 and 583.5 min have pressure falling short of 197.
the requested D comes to 7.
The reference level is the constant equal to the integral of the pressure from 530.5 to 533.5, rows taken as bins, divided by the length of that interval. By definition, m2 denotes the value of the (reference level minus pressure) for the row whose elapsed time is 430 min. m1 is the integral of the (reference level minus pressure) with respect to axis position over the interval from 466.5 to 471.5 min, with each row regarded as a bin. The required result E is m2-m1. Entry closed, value -420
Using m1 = 526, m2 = 106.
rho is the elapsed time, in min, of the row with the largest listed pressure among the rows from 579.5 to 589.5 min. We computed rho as 584 min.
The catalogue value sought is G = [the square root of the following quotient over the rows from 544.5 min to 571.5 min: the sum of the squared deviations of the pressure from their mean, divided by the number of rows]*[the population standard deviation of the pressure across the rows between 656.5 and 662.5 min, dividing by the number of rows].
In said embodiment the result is 119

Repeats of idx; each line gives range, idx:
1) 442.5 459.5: 0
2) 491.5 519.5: 21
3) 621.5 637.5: 0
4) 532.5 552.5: 3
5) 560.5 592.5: 0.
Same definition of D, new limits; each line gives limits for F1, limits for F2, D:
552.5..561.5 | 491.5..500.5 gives 1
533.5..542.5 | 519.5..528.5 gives 1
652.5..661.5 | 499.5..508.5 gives 1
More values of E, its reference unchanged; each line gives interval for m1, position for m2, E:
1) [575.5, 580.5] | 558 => -88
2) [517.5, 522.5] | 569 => 163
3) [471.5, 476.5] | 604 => -508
